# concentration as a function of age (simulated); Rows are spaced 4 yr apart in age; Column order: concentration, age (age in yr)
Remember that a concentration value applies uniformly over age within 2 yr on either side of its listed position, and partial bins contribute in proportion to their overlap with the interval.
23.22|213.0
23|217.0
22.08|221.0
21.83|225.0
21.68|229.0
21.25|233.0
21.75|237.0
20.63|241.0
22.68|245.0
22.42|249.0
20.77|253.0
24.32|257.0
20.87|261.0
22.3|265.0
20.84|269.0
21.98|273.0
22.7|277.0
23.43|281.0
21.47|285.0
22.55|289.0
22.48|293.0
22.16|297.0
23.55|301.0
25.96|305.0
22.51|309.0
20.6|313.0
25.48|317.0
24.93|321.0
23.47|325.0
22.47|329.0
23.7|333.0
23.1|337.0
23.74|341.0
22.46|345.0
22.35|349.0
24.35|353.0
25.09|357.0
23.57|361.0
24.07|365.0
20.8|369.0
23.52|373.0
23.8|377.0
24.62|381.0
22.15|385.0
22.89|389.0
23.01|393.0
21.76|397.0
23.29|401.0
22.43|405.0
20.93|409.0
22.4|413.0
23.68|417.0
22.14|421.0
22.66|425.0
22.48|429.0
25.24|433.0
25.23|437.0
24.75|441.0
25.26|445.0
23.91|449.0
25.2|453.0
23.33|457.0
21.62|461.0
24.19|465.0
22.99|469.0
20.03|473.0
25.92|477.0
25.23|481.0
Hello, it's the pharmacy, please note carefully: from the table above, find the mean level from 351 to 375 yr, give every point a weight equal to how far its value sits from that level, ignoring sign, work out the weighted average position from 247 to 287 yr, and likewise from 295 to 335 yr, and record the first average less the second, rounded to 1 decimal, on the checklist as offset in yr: -46.9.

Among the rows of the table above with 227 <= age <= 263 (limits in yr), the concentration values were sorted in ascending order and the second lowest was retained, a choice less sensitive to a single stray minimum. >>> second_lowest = 20.77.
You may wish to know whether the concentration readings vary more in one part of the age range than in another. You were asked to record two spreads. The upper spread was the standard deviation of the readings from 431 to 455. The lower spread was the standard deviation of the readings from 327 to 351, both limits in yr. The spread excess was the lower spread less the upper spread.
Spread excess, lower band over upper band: 0.1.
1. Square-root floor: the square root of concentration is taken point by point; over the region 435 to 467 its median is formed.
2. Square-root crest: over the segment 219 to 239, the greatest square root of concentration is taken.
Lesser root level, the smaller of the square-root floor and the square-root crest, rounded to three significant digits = 4.70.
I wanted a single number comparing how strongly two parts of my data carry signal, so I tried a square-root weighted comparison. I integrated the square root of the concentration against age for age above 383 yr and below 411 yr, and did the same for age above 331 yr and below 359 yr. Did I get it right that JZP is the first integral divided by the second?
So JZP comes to 0.97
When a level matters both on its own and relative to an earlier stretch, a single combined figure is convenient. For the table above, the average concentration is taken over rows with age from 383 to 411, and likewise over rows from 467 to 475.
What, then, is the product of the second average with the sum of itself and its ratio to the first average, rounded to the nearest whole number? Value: 483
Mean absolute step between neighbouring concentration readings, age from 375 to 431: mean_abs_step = 1.10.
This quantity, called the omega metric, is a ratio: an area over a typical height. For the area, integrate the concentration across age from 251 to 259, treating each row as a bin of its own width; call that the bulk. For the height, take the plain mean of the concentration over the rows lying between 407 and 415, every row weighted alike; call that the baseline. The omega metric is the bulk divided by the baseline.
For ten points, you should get 8.32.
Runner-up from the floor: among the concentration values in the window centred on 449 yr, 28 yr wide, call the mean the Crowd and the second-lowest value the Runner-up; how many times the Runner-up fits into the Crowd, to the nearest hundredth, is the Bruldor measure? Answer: 1.04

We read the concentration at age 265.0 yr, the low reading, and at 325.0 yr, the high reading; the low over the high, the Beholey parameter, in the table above 0.95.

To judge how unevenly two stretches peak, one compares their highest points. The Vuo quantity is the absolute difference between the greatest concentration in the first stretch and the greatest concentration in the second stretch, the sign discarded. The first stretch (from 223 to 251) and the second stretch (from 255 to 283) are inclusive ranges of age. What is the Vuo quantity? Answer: 1.6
